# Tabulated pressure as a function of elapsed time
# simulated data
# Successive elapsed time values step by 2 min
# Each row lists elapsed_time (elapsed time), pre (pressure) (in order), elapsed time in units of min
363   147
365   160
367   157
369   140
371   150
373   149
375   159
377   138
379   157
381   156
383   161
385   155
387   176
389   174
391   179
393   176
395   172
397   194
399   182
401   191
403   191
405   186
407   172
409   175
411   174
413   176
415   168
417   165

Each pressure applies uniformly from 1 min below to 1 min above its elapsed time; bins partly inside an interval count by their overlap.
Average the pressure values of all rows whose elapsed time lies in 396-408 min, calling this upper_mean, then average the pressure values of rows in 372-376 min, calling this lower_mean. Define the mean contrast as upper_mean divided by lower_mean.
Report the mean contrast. 1.21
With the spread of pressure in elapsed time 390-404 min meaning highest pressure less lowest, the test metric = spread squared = 484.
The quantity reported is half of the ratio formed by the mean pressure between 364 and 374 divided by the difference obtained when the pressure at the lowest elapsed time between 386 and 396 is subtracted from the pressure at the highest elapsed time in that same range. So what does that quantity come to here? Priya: -19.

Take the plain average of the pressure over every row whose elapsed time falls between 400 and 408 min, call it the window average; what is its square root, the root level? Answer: 13.6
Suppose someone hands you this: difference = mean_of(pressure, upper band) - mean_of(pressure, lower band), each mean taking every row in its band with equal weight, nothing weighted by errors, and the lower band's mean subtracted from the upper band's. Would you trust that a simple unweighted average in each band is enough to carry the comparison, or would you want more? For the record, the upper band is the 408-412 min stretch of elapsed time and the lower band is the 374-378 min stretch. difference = 26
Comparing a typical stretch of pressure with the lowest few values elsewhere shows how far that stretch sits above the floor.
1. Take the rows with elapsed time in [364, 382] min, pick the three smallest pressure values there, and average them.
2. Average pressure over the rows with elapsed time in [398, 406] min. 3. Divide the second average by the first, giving 1.32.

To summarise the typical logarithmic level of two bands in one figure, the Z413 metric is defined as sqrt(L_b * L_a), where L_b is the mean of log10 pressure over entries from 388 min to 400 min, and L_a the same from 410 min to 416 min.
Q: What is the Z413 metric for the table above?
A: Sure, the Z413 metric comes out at 2.25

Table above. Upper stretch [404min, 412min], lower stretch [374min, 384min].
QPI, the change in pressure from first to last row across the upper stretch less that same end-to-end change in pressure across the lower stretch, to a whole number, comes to -14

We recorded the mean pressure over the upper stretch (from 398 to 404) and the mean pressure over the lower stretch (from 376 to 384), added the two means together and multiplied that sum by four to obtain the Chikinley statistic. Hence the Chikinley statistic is 1364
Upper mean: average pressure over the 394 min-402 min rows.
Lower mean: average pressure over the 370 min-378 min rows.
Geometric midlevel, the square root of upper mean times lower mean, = 166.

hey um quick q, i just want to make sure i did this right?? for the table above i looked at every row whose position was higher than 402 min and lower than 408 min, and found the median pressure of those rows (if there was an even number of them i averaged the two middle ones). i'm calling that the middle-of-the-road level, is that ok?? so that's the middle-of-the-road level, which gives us 186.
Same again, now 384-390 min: 174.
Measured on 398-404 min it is 191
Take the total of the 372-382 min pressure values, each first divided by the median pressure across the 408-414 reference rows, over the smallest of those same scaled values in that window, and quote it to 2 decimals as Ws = 5.50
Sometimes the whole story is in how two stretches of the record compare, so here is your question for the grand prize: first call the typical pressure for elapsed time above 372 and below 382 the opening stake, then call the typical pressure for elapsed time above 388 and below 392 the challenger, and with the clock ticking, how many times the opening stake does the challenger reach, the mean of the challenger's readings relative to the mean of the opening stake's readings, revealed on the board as 1.16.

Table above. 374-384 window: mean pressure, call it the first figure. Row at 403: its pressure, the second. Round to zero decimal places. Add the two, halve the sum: 173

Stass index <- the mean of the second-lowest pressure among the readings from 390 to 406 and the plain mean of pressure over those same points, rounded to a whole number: 180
